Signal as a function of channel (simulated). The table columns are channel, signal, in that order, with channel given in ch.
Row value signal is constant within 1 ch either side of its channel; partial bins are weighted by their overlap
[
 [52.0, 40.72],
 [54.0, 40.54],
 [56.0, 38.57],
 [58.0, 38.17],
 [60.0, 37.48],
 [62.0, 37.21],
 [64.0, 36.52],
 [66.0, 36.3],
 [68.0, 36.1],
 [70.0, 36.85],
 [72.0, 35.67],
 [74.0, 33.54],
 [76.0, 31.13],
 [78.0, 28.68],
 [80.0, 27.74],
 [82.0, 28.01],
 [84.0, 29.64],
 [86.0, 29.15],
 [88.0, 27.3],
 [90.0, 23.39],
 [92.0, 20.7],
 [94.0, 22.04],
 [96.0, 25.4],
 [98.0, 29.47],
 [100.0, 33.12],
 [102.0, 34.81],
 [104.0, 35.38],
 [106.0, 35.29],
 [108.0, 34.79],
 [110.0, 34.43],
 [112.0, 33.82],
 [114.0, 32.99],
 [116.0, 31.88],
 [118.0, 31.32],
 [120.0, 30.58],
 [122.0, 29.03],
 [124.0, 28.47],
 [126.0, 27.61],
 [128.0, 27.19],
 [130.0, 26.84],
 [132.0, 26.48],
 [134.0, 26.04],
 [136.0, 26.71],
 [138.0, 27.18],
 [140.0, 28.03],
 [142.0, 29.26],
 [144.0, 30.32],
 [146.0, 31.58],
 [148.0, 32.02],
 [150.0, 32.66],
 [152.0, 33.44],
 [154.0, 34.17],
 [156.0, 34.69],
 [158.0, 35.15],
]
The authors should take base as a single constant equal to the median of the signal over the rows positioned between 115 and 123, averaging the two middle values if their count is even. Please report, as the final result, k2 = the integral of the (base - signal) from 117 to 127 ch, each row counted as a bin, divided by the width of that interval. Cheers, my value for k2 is 1.5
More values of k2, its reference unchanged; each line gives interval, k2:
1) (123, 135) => 3.8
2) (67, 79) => -2.7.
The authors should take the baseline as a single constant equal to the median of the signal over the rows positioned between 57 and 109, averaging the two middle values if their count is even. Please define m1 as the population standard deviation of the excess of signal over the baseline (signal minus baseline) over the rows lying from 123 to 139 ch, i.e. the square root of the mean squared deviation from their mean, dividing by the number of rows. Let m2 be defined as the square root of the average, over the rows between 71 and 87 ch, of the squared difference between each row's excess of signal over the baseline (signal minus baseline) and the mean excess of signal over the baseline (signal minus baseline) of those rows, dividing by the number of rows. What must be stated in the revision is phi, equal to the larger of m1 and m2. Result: 2.6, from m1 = 0.7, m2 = 2.6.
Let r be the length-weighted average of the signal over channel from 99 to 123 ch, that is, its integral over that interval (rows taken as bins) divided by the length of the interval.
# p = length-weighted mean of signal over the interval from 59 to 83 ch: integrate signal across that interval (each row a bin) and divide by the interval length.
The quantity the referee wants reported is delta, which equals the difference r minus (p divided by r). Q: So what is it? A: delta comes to 32.1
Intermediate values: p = 33.8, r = 33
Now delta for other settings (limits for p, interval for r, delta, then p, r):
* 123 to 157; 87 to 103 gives 25.9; 29.6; 27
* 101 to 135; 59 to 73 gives 35.7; 31.0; 37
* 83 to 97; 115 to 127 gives 29.0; 25.4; 30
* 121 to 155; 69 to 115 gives 29.6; 29.2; 31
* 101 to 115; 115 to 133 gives 27.6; 34.5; 29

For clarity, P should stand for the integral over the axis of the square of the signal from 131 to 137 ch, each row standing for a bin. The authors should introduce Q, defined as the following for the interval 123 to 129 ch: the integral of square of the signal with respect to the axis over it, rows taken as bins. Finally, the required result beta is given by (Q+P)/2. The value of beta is 4405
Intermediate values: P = 4185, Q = 4624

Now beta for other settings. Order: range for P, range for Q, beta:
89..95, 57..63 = 5708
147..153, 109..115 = 6628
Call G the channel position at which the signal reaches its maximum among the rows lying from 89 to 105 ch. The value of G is 104.0 ch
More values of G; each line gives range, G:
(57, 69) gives 58.0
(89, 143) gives 104.0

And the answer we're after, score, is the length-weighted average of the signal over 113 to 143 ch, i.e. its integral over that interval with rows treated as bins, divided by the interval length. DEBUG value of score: 28.6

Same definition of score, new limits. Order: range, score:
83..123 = 30.2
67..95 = 29.3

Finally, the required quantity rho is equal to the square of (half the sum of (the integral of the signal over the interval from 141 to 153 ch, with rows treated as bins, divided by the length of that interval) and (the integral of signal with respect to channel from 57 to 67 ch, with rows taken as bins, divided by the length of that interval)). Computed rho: 1179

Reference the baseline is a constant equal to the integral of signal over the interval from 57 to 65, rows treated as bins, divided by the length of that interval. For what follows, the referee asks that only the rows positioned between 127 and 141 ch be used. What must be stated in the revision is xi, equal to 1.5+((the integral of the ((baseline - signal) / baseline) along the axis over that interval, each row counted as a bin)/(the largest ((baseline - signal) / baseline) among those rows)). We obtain 14.4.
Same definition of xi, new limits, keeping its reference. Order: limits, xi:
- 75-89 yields 13.4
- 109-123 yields 10.5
